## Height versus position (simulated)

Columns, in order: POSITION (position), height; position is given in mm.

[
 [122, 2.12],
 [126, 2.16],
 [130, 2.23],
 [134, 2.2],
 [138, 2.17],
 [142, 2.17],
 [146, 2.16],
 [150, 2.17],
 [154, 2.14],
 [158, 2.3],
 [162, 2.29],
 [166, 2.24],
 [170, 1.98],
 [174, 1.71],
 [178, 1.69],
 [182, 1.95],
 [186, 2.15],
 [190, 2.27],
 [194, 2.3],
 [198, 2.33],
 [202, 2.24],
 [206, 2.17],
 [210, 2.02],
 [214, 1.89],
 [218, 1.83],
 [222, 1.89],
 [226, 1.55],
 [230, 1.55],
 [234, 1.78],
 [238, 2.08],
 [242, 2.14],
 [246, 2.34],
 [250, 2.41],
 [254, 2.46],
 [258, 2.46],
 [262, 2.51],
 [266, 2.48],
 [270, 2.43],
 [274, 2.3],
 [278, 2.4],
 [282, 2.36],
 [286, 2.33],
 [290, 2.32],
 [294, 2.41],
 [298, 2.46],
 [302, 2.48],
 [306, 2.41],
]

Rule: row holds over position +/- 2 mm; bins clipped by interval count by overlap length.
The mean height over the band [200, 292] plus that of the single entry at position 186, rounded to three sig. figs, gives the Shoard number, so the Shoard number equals 4.32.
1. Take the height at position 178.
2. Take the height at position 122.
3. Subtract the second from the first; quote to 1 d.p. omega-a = -0.4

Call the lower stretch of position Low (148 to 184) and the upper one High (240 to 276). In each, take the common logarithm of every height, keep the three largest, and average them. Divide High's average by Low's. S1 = 1.11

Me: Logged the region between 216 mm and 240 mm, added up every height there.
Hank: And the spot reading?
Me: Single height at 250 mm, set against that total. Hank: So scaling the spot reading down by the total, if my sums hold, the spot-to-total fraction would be 0.226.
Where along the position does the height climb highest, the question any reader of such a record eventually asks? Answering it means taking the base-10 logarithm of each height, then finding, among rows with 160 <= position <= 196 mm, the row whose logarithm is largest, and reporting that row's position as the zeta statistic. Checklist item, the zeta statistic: 194 mm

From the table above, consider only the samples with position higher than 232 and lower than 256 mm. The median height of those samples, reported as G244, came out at 2.24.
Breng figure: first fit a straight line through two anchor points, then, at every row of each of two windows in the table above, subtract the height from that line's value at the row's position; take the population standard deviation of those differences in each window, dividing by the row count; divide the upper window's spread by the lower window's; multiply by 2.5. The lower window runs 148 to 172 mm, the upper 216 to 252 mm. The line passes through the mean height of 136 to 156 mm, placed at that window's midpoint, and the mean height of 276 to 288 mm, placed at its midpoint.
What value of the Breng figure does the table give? 6.3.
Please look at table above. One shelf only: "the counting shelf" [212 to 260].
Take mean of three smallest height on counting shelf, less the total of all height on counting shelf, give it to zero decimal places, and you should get -23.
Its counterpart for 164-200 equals -17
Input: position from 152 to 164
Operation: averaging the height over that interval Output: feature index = 2.24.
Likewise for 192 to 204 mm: 2.29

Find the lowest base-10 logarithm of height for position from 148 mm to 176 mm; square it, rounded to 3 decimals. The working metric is 0.054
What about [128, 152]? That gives 0.112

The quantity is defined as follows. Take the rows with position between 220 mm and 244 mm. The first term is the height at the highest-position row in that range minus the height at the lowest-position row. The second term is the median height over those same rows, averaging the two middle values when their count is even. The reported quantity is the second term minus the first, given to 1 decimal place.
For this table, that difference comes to 1.6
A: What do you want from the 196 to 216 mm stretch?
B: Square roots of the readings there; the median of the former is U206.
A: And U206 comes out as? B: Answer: 1.47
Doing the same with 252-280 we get 1.57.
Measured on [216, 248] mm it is 1.36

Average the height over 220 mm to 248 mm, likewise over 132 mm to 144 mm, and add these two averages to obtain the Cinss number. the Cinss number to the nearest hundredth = 4.08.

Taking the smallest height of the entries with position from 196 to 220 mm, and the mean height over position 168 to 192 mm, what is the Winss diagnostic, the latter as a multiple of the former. 1.07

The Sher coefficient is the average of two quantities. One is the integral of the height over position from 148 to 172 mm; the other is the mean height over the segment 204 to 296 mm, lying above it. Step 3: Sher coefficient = 27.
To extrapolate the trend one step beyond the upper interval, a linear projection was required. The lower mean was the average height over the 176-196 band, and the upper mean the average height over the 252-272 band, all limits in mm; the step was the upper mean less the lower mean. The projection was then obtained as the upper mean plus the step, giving 2.86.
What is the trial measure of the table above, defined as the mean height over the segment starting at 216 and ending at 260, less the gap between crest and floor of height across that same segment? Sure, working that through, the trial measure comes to 1.13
